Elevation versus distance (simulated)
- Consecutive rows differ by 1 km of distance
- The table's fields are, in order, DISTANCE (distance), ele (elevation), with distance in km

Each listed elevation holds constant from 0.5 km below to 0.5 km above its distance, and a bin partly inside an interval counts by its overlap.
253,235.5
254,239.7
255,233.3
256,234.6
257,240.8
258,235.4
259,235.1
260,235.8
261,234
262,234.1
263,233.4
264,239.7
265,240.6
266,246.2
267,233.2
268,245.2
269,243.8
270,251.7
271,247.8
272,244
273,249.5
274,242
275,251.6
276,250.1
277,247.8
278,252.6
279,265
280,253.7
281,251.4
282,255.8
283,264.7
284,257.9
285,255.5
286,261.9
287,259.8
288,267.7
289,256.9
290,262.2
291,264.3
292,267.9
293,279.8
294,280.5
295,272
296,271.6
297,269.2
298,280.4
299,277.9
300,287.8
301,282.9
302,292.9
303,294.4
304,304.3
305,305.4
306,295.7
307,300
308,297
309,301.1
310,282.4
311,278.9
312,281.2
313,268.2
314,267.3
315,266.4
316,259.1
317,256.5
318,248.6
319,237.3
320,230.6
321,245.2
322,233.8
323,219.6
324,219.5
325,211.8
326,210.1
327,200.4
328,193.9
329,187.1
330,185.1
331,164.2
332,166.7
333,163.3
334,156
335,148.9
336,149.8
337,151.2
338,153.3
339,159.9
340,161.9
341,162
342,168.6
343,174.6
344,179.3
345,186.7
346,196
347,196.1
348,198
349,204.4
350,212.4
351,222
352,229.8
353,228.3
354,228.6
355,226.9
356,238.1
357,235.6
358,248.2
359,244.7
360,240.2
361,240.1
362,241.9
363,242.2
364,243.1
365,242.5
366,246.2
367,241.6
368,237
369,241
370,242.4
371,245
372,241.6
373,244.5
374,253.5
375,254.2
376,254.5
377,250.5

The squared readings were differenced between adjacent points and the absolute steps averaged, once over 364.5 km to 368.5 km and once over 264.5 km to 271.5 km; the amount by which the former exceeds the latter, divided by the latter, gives -0.4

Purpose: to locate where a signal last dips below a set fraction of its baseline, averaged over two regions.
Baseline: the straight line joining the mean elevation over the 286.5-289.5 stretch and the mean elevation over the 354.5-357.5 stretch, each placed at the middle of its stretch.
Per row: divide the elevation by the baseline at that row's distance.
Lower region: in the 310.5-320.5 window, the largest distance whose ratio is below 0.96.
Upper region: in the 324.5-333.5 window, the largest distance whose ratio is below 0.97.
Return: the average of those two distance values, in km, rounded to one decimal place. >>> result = 326.5 km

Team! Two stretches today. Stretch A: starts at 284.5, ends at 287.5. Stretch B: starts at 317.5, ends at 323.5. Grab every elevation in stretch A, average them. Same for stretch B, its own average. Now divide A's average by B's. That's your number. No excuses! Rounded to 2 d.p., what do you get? 1.10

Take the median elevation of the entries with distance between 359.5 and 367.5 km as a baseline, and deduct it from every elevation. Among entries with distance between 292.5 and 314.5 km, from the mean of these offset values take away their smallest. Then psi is 18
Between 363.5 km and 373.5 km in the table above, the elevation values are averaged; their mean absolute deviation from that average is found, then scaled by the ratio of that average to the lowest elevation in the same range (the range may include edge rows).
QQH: 2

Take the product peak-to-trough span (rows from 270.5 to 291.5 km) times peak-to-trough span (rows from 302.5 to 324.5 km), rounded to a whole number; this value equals 2208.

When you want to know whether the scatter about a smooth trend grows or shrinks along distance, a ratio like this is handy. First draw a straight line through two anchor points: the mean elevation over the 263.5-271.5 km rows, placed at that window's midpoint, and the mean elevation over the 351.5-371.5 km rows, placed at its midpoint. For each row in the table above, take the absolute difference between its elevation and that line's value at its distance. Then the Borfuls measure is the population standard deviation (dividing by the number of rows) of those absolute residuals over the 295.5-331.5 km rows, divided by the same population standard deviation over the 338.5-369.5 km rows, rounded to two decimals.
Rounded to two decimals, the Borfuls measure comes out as 0.68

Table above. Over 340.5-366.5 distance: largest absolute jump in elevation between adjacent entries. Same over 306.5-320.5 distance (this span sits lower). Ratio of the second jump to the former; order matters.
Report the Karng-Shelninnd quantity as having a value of 1.5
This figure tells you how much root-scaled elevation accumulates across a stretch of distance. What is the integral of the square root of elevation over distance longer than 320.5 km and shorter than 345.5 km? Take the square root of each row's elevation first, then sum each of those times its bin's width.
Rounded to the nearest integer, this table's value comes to 336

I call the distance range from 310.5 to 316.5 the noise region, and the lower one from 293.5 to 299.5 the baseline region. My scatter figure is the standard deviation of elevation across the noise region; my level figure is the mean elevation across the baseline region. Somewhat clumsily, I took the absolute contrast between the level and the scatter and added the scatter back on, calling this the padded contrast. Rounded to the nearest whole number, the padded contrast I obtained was 275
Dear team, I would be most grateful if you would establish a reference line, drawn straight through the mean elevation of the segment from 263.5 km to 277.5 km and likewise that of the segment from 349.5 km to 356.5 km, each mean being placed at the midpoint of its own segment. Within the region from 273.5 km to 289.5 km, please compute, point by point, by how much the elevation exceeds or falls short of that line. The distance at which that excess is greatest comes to 288 km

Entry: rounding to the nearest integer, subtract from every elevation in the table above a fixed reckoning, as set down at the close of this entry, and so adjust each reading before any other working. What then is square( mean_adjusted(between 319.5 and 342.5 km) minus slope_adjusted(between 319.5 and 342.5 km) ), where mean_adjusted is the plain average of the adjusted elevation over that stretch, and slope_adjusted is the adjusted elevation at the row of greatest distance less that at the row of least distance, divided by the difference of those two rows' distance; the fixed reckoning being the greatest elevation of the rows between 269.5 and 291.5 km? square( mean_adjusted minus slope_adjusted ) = 6465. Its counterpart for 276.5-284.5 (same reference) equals 170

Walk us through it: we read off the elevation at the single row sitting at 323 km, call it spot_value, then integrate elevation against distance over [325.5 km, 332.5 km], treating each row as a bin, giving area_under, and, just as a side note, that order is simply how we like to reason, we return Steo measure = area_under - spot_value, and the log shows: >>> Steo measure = 1088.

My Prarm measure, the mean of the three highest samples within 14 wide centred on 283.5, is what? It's 266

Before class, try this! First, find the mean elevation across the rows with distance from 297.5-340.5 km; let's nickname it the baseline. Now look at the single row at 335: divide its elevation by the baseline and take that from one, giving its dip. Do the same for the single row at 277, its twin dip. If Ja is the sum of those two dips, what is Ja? 0.3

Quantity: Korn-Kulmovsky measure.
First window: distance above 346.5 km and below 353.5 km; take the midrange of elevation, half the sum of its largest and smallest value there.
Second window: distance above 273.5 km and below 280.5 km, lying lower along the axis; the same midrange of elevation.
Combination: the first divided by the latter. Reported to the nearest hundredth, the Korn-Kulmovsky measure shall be 0.84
